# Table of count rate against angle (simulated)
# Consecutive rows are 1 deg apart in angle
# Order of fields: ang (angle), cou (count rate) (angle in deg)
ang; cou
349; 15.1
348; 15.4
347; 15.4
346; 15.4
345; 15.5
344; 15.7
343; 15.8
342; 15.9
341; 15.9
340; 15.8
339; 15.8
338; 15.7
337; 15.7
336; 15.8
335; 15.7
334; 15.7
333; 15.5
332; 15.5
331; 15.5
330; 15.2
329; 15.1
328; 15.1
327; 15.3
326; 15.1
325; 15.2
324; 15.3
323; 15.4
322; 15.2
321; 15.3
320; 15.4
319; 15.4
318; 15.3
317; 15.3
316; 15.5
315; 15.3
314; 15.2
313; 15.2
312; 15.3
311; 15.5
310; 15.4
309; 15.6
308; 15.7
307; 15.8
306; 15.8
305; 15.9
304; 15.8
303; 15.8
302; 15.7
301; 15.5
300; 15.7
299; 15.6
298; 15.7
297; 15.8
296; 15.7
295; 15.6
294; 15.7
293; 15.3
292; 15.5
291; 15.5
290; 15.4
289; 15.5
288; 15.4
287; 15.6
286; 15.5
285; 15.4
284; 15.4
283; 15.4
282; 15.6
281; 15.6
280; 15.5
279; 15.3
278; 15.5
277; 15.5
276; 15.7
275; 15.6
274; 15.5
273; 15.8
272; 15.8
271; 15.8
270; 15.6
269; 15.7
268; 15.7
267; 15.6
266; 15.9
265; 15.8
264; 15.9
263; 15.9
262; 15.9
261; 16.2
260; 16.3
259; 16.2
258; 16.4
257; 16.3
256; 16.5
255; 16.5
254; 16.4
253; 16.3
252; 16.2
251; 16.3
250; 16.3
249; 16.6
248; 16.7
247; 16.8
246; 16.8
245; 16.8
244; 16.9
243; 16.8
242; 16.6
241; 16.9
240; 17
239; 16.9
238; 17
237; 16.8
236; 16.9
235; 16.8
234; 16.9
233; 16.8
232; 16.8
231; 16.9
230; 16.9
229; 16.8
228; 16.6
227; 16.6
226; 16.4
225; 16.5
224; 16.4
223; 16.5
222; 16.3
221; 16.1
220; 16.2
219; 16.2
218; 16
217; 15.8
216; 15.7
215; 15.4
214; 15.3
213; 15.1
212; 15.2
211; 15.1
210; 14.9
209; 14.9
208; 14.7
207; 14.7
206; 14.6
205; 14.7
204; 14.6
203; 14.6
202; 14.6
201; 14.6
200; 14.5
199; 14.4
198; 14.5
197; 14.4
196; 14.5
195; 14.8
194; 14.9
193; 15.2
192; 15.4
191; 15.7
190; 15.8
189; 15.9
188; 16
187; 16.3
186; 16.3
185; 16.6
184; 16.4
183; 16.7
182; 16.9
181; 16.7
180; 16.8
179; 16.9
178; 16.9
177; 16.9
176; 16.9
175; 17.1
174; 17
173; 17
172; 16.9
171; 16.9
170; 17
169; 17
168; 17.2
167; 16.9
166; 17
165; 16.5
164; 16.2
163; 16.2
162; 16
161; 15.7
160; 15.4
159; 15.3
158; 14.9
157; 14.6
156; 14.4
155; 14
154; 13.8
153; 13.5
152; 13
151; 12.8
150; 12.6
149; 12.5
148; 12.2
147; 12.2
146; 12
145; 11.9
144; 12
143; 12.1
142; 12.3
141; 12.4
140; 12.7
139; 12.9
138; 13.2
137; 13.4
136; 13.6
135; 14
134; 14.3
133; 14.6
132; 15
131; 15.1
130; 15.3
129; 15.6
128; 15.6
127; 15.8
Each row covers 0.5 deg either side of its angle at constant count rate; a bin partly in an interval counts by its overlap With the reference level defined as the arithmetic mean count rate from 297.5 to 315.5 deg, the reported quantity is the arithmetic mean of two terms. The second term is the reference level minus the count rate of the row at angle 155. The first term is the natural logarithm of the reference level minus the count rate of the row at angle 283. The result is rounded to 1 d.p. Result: -0.1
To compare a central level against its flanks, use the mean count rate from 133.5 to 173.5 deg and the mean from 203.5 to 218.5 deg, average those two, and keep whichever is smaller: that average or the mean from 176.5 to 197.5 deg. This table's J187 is 14.7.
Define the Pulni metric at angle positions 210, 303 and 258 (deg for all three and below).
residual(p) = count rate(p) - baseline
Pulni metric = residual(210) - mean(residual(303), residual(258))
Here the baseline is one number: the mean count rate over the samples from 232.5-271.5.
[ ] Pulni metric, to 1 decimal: -1.2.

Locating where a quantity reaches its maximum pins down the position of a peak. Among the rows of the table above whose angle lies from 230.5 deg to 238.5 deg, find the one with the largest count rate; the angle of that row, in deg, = 238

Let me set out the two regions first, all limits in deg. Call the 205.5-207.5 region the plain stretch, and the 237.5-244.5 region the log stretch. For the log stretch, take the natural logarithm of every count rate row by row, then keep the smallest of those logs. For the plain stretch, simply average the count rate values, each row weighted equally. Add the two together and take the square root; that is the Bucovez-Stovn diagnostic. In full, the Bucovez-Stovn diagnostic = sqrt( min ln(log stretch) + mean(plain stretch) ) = 4.18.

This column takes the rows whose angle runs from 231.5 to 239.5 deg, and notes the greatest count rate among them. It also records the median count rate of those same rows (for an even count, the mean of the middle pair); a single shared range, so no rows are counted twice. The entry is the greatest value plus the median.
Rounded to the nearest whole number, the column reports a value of 34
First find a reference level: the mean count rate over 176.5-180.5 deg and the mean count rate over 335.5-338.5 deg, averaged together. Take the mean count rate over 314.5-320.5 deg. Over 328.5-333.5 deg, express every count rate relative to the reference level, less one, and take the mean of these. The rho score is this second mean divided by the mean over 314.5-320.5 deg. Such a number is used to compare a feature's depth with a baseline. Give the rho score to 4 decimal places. -0.0038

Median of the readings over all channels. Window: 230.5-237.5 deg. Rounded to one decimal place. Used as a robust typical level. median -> 16.8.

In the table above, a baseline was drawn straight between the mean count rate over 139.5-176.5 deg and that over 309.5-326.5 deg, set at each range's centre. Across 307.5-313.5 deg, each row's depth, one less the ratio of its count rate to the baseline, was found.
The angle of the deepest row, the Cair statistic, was 313 deg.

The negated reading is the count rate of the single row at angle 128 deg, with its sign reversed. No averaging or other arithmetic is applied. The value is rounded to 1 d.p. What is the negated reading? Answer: -15.6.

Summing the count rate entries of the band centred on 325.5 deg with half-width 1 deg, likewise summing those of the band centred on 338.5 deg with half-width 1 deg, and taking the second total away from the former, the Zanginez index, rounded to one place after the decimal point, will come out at -1.2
